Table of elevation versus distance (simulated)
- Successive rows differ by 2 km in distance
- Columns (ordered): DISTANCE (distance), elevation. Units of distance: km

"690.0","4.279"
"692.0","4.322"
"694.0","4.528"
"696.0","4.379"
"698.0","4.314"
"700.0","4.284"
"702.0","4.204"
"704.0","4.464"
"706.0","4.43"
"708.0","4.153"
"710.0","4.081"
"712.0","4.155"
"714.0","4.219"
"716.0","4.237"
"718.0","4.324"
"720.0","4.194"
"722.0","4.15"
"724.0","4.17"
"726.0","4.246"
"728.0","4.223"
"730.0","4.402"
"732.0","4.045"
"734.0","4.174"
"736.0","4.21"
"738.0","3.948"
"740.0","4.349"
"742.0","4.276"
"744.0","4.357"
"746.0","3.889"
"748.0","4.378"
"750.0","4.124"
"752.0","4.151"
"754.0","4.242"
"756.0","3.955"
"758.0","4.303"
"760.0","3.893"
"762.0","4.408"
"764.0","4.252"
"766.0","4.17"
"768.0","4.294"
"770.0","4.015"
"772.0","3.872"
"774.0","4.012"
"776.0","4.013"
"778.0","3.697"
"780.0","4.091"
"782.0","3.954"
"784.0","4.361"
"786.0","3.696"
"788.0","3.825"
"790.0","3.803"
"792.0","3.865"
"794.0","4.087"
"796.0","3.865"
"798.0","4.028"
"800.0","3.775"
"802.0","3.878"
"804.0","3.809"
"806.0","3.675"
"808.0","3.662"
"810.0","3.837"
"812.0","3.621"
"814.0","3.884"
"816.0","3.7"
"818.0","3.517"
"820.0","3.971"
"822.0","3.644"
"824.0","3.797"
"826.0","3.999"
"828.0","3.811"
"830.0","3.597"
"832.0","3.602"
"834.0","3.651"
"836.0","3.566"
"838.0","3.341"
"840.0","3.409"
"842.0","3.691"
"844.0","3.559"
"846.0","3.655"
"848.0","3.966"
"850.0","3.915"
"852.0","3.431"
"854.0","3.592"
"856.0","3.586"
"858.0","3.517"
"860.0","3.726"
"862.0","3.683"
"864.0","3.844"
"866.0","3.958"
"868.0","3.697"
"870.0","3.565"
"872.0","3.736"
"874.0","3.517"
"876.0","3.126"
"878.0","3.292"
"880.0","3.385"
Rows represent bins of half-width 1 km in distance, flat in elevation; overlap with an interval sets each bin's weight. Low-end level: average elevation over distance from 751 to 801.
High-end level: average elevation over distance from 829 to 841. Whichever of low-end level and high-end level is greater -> 4.03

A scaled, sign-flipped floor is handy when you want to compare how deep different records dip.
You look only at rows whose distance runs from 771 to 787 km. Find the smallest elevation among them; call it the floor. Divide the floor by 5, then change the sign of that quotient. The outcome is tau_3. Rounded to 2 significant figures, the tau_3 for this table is -0.74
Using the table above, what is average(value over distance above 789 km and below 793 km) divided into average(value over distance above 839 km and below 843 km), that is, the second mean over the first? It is 0.93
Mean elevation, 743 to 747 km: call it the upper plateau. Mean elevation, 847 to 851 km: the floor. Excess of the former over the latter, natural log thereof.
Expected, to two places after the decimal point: -1.70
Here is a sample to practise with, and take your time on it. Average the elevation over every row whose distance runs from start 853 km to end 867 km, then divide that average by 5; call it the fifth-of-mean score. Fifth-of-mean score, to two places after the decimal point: 0.74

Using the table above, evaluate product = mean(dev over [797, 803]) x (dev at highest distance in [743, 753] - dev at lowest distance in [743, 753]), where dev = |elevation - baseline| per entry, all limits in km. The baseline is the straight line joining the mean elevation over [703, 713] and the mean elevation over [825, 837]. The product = -0.016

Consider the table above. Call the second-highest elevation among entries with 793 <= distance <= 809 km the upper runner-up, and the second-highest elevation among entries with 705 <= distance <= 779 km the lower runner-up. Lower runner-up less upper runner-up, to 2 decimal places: 0.38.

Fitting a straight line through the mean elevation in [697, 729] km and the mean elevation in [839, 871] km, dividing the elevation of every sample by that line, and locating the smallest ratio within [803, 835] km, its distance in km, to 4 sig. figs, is 818.0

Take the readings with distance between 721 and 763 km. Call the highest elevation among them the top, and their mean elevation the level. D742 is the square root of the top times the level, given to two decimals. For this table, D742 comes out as 4.30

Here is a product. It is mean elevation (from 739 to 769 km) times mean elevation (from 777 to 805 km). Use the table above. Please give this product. 16.4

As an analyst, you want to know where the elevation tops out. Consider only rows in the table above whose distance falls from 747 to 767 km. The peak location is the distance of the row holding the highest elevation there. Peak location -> 762.0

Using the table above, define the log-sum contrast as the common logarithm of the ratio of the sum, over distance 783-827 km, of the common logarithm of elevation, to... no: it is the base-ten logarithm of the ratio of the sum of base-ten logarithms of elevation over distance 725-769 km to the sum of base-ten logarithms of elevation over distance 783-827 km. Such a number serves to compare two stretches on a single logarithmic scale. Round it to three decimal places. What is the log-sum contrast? 0.028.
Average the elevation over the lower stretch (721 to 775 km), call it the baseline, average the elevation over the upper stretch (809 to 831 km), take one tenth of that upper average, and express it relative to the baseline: 0.090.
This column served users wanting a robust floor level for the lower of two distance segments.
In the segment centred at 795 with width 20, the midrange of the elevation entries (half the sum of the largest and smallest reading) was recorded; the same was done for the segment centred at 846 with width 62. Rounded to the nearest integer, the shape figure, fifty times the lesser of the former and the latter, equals 178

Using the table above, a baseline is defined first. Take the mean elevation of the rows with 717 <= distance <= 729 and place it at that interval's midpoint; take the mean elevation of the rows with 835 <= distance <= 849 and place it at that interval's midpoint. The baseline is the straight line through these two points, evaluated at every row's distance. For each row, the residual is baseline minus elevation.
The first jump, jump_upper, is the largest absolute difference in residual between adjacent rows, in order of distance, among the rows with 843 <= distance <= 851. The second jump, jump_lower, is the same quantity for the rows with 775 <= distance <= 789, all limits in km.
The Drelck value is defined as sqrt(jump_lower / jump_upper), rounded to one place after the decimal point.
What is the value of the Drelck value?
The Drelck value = 1.4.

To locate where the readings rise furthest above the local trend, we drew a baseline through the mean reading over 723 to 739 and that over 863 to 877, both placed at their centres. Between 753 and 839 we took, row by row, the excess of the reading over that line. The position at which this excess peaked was 784.0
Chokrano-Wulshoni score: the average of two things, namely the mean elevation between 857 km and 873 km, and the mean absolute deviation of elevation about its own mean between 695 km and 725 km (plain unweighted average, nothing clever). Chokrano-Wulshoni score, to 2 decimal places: 1.90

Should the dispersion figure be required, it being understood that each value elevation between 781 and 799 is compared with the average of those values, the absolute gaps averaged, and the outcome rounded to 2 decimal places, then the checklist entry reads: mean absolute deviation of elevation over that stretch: 0.15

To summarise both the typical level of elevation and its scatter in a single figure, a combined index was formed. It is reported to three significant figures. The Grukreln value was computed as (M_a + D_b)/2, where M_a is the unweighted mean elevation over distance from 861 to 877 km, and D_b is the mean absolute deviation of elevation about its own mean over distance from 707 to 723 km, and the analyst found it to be 1.85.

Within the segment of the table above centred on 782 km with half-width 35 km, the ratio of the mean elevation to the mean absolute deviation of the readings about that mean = 21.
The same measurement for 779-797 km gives 26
